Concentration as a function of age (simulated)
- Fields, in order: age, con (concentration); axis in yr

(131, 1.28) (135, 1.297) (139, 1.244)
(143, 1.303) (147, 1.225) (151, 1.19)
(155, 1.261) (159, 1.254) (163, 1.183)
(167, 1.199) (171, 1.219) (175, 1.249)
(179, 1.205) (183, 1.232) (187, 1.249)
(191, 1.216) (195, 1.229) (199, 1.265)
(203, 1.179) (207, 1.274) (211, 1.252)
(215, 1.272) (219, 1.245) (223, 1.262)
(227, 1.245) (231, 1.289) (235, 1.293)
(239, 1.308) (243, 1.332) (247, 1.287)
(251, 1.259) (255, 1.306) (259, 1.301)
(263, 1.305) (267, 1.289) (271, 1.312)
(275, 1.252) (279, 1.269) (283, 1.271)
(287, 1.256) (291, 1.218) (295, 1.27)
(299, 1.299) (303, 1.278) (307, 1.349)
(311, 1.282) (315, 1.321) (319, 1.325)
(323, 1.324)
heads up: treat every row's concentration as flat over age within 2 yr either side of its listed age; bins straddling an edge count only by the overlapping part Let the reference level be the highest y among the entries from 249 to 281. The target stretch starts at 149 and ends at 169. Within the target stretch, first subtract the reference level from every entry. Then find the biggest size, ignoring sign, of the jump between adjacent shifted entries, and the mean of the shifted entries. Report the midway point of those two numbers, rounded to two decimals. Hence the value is -0.01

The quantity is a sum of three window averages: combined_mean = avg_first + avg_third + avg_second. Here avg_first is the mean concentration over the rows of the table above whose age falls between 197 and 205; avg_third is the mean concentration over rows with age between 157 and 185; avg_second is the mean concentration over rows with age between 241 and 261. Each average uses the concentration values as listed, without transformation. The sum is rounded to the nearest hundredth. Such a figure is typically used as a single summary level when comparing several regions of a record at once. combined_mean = 3.74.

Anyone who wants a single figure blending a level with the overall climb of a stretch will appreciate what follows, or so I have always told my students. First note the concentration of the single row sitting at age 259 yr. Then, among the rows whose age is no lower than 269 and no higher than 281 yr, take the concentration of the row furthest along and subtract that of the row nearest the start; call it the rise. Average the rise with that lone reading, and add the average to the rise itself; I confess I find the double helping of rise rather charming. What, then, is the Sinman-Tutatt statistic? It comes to 0.59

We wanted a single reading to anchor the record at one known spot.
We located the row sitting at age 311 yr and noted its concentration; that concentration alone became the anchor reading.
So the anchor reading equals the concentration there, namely 1.282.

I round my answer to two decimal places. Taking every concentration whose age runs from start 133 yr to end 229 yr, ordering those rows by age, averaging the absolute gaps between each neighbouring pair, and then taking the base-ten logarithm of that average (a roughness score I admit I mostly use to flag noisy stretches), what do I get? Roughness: -1.41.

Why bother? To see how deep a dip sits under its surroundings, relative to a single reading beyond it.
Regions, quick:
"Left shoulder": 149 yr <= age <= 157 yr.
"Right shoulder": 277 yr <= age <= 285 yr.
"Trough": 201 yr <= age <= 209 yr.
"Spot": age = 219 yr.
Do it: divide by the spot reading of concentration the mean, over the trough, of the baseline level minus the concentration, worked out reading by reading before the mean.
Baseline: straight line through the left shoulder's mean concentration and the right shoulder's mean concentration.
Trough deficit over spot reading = 0.014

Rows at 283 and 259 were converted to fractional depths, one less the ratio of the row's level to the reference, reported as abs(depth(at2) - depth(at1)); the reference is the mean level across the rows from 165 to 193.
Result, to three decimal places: 0.025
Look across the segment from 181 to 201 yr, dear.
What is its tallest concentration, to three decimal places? 1.265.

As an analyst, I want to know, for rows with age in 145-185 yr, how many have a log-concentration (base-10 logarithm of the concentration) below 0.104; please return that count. 10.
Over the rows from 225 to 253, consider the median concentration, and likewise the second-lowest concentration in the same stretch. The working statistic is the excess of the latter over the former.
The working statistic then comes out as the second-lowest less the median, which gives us -0.030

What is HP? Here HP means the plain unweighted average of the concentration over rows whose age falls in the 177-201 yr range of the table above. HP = 1.23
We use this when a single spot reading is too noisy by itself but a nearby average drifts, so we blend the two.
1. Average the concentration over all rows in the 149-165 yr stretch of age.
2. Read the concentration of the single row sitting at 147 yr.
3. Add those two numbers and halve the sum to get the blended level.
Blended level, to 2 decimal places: 1.22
